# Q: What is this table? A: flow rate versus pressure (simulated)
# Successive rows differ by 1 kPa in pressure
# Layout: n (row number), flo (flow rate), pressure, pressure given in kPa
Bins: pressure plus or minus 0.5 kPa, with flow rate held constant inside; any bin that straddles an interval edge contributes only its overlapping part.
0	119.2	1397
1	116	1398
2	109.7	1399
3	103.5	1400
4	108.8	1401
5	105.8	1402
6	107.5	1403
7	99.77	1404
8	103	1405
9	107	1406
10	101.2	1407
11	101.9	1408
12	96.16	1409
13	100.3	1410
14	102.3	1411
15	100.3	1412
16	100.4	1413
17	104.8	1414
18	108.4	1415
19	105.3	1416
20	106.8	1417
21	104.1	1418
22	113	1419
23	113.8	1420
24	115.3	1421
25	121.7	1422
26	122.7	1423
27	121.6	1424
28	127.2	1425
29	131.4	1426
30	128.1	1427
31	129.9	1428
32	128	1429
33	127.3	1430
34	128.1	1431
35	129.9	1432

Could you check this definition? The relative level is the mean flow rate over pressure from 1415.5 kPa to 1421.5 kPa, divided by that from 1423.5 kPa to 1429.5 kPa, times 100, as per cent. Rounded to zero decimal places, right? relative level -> 86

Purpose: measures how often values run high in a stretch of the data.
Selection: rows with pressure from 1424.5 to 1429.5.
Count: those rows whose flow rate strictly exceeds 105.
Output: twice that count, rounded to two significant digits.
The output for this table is 10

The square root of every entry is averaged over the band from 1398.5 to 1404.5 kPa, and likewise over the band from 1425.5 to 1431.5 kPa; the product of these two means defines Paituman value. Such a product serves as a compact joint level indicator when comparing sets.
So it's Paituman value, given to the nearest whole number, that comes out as 117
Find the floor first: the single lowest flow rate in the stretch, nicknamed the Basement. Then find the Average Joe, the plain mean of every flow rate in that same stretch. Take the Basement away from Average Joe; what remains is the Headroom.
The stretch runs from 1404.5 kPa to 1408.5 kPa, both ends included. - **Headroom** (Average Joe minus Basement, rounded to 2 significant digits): 2.1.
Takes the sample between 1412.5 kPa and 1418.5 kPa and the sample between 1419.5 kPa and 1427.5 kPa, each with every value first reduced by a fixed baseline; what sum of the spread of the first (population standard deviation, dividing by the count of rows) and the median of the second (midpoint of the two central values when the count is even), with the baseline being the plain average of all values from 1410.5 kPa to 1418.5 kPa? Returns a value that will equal 21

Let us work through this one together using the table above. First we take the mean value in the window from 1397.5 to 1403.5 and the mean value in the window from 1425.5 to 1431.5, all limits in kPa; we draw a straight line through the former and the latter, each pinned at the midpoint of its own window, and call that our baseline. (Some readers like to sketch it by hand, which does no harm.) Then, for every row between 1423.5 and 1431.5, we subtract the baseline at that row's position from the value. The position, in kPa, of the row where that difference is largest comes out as 1426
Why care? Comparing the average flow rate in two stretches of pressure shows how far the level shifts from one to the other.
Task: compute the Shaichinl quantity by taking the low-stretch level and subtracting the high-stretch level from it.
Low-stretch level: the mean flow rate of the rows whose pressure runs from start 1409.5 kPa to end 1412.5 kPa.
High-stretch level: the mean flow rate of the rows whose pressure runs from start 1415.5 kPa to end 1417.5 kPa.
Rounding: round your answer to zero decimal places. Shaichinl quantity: -5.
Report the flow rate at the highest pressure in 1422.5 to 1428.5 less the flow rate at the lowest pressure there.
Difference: 7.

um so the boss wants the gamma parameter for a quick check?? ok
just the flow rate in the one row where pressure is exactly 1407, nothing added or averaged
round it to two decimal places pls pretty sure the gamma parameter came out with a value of 101.20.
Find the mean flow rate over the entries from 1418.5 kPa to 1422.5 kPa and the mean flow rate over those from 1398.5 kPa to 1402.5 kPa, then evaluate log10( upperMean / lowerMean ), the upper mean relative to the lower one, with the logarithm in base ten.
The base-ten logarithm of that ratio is 0.04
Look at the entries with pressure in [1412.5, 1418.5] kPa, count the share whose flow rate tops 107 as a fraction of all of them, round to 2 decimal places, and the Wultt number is 0.17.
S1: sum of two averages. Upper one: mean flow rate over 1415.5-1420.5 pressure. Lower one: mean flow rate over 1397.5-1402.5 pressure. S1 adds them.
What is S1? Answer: 217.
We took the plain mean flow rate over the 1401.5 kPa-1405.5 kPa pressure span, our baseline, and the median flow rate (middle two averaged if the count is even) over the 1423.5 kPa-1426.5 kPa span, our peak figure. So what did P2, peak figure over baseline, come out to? 1.22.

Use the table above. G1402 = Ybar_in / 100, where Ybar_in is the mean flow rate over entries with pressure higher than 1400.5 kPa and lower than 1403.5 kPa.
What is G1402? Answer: 1.07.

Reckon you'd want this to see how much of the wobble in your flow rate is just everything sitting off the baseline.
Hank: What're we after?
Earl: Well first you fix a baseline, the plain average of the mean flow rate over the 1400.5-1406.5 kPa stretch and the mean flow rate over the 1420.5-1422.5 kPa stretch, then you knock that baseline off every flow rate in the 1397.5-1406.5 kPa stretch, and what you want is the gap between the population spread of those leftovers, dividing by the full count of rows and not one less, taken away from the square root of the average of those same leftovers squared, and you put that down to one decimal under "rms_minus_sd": 2.4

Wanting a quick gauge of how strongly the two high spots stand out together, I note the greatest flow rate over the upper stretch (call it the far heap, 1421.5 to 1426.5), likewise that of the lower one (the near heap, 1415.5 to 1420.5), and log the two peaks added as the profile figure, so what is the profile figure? 245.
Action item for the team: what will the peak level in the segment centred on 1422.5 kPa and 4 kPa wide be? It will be 122.7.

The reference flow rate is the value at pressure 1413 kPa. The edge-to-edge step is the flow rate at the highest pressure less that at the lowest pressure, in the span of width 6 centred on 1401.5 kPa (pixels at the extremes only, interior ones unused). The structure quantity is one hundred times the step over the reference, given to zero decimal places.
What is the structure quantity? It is -10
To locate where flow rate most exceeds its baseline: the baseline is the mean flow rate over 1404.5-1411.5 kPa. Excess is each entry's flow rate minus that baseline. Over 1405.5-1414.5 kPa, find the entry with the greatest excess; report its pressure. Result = 1406 kPa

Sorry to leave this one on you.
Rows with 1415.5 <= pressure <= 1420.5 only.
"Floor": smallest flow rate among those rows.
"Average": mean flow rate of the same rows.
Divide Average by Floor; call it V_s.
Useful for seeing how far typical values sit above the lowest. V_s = 1.04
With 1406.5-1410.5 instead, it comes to 1.04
